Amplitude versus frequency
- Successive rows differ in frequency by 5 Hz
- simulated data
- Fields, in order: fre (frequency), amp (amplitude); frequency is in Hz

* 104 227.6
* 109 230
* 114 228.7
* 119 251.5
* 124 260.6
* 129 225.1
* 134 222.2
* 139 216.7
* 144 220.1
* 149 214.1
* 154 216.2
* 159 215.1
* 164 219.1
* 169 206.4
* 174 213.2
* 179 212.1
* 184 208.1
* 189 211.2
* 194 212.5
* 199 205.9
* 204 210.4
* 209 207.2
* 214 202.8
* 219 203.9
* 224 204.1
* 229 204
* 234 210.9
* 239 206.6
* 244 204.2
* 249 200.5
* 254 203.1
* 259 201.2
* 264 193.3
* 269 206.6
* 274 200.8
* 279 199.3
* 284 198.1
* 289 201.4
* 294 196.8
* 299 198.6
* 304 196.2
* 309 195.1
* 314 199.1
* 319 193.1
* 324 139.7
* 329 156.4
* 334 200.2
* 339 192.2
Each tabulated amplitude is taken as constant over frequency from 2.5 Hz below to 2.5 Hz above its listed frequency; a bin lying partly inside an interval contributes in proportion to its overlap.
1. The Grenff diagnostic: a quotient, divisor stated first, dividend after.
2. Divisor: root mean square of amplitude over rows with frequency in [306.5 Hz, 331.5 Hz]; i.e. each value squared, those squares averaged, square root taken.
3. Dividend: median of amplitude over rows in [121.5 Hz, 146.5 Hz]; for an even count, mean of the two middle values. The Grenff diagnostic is 1.25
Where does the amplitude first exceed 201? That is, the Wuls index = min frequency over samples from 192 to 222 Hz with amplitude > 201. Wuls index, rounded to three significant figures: 194 Hz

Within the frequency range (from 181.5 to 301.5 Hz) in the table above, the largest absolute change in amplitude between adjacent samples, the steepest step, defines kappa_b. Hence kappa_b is 13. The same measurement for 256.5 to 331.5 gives 53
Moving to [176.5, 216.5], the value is 7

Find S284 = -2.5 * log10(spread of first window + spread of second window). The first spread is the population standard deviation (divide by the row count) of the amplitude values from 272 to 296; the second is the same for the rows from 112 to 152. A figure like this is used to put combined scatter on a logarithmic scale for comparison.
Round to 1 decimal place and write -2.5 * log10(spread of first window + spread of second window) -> -3.1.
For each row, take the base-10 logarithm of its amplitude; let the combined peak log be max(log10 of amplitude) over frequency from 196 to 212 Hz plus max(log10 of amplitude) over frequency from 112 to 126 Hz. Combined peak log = 4.74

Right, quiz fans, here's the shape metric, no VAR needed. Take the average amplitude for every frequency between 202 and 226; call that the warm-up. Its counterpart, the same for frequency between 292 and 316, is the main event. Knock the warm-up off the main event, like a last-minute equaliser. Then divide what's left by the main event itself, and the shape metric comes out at -0.043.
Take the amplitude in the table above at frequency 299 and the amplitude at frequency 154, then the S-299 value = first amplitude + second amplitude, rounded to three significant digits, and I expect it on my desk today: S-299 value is 415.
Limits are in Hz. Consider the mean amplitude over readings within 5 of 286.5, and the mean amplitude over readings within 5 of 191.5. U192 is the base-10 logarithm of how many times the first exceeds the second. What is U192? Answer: -0.026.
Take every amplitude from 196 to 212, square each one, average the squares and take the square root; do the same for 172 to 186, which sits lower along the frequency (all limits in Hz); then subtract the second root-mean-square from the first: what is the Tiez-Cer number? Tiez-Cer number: -3.3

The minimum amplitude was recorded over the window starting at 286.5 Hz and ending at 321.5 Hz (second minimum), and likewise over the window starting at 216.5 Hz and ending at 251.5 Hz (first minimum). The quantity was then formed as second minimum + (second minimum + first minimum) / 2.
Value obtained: 390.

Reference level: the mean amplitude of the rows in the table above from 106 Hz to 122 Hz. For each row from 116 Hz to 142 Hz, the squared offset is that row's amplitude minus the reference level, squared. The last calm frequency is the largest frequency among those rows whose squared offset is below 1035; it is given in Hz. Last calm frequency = 139 Hz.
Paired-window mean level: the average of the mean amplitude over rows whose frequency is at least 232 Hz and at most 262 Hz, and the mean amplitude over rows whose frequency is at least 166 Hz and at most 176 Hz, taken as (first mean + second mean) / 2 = 207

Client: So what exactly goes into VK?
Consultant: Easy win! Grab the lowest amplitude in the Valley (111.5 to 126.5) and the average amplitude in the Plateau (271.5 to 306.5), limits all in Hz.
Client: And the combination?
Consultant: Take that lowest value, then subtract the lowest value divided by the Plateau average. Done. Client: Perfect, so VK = 228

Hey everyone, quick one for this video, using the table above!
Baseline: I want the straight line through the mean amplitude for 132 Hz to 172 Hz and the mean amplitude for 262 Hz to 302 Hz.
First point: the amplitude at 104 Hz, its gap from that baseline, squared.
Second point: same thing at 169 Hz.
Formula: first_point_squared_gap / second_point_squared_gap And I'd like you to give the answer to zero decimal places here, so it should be 0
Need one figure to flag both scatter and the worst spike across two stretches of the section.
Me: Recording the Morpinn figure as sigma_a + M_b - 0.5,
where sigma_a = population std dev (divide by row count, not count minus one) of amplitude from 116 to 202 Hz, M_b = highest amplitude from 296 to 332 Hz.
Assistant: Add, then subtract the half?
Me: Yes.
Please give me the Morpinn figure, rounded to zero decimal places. 213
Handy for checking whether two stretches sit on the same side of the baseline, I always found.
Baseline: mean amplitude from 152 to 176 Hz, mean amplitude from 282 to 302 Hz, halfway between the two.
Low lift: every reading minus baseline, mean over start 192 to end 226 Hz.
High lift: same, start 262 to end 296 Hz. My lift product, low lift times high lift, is -2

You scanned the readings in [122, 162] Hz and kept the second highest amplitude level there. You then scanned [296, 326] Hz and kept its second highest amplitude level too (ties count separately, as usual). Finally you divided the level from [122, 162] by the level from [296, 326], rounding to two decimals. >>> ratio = 1.13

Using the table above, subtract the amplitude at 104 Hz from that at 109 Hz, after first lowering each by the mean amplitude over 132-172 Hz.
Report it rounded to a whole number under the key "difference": 2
